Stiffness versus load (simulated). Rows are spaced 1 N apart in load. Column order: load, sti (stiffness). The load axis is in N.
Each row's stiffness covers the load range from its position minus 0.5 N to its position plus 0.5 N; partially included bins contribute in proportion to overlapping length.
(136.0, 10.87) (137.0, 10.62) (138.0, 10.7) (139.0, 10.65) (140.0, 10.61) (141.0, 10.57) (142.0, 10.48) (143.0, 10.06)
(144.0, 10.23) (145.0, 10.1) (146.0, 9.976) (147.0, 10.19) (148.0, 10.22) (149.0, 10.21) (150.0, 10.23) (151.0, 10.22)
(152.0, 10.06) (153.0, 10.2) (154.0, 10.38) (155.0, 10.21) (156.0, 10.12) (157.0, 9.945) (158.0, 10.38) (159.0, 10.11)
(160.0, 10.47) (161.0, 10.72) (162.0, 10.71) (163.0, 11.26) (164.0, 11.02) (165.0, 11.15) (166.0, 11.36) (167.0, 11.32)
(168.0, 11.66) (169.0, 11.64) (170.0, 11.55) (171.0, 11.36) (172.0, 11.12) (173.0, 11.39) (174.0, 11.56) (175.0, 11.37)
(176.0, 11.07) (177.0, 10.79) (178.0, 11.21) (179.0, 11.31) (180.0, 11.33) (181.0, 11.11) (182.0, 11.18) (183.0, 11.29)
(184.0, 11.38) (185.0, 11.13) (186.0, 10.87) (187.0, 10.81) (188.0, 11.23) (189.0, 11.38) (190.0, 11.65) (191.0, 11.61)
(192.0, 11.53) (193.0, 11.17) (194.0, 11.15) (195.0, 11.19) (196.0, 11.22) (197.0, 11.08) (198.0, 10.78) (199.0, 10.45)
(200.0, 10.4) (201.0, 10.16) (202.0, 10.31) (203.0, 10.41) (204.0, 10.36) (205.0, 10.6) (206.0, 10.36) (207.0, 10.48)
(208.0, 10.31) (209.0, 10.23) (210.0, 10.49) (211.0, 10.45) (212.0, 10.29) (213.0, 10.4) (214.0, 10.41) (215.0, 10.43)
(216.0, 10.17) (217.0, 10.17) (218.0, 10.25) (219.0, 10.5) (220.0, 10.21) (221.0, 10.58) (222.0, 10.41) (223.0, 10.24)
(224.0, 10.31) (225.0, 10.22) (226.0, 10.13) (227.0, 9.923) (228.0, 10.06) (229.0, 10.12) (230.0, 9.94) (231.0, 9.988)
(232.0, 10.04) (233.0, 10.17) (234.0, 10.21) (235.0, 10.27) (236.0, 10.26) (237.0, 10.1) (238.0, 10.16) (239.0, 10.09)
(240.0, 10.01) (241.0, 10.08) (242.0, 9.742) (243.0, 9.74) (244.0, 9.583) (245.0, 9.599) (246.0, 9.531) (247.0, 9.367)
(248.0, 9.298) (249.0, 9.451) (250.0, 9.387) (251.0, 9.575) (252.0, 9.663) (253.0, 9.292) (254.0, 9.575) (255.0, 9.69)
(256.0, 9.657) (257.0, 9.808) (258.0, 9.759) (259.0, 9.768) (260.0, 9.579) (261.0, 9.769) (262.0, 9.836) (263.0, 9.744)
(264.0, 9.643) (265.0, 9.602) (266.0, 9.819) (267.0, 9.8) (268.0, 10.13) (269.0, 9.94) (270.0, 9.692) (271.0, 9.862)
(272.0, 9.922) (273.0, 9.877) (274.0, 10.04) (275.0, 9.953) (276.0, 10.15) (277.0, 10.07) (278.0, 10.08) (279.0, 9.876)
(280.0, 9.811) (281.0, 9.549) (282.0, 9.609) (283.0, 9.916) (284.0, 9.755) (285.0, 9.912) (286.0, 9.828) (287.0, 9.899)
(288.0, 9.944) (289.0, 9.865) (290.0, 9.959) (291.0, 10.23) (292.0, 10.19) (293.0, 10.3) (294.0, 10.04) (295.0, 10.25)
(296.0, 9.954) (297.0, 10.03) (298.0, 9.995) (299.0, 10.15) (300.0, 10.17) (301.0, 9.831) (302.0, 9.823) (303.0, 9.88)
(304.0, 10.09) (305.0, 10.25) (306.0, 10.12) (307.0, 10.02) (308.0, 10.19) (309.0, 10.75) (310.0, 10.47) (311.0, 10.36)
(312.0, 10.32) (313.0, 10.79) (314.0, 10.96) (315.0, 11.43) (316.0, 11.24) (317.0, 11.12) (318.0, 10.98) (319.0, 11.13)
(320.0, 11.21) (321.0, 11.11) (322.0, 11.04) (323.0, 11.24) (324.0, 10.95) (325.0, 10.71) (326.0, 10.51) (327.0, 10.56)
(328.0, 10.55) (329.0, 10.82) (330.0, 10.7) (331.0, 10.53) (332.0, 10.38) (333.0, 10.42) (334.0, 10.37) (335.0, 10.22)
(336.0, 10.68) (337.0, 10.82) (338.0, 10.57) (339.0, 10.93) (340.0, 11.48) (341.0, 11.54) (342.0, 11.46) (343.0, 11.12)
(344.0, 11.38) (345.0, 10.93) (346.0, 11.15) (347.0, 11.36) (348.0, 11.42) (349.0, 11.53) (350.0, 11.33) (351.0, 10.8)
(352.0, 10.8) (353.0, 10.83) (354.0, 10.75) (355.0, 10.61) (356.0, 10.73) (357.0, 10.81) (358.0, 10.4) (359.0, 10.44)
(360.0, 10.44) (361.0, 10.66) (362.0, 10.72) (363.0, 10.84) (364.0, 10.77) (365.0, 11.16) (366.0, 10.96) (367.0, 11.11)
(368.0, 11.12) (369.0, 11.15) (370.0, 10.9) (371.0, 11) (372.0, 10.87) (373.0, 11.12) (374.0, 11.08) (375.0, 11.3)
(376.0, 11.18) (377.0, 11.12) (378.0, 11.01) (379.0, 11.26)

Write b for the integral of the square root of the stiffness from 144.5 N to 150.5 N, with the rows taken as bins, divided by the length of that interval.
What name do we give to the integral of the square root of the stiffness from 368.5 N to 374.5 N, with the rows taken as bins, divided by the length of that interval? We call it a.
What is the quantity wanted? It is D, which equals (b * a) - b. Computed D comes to 7.39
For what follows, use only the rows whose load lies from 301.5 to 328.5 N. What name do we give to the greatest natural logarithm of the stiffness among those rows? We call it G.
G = 2.44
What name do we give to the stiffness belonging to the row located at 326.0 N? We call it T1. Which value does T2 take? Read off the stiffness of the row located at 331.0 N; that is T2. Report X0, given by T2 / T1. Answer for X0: 1.00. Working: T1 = 10.51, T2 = 10.53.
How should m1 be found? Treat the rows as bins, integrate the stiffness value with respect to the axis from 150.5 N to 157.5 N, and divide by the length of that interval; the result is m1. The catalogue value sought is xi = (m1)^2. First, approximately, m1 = 10.2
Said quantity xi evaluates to 103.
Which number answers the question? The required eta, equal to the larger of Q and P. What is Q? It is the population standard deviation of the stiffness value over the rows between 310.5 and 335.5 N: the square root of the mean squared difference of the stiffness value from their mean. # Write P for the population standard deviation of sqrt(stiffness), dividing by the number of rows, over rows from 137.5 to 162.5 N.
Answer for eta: 0.34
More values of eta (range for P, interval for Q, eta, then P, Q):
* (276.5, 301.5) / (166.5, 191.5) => 0.24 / 0.0294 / 0.24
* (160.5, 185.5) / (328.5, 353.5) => 0.40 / 0.0370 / 0.40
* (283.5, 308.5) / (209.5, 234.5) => 0.18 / 0.0246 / 0.18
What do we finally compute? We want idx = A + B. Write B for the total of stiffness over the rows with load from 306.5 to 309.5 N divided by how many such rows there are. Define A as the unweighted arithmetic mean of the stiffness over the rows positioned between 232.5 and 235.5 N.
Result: 20.5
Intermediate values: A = 10.2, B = 10.3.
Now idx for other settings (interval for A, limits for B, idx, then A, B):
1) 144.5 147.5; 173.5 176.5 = 21.4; 10.1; 11.3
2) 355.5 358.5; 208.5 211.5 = 21.0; 10.6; 10.4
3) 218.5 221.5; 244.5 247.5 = 19.9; 10.4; 9.5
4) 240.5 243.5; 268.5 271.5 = 19.7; 9.9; 9.8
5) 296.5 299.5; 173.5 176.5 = 21.4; 10.1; 11.3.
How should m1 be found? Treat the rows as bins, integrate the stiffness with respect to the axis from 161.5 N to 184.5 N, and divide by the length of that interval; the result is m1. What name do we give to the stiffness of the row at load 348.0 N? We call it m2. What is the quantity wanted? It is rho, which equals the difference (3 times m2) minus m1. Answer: 23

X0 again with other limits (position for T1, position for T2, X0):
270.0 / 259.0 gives 1.01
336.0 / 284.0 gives 0.91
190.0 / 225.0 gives 0.88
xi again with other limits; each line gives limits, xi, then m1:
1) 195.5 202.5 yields 113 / 10.6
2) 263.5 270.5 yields 96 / 9.8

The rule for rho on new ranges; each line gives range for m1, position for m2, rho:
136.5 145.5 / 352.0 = 22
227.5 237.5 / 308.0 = 20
